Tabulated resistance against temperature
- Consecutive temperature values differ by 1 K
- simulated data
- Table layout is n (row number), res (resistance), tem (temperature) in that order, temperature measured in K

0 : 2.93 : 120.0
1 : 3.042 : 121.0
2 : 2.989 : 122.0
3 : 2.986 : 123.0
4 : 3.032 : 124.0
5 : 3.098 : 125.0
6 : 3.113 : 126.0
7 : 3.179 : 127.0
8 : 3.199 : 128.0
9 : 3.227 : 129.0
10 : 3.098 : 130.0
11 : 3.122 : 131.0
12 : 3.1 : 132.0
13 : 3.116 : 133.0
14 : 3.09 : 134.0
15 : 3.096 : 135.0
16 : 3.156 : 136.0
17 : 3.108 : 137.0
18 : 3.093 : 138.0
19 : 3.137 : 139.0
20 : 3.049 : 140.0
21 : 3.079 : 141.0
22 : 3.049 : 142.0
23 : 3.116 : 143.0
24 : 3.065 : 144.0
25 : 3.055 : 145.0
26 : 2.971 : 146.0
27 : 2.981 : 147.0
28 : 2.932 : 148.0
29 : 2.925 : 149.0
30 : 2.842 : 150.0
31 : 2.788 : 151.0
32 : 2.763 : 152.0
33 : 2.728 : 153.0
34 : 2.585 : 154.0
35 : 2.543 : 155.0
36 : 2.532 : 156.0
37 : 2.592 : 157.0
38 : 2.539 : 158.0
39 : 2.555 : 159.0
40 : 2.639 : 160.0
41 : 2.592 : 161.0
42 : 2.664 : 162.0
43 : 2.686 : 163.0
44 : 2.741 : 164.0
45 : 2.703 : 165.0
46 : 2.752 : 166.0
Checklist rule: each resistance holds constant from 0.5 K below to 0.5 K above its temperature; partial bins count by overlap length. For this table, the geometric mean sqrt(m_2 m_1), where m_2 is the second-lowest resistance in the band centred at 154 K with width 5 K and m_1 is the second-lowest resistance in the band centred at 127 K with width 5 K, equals 2.81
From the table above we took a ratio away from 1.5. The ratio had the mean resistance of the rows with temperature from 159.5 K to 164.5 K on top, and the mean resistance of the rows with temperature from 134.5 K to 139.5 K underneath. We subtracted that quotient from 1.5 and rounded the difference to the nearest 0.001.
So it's 0.645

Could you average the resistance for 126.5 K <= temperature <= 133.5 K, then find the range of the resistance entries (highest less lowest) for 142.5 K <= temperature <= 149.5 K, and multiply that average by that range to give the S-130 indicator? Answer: 0.60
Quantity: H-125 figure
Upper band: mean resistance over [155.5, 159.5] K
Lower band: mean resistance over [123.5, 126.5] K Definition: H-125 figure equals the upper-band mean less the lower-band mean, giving -0.53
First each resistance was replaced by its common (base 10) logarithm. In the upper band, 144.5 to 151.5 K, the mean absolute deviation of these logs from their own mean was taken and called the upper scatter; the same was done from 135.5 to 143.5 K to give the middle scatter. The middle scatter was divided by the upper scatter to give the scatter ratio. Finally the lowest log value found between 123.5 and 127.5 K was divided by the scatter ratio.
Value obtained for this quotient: 1.08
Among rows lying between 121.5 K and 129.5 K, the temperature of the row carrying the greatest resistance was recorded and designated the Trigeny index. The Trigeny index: 129.0 K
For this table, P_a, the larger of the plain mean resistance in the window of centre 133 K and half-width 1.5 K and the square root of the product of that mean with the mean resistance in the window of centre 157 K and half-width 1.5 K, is 3.10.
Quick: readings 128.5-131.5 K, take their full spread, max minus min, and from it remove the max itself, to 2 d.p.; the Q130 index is -3.10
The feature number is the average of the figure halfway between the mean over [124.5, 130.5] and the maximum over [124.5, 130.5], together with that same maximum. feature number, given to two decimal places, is 3.21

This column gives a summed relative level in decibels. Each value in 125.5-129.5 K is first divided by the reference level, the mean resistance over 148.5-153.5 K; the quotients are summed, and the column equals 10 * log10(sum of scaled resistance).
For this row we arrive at 6.56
